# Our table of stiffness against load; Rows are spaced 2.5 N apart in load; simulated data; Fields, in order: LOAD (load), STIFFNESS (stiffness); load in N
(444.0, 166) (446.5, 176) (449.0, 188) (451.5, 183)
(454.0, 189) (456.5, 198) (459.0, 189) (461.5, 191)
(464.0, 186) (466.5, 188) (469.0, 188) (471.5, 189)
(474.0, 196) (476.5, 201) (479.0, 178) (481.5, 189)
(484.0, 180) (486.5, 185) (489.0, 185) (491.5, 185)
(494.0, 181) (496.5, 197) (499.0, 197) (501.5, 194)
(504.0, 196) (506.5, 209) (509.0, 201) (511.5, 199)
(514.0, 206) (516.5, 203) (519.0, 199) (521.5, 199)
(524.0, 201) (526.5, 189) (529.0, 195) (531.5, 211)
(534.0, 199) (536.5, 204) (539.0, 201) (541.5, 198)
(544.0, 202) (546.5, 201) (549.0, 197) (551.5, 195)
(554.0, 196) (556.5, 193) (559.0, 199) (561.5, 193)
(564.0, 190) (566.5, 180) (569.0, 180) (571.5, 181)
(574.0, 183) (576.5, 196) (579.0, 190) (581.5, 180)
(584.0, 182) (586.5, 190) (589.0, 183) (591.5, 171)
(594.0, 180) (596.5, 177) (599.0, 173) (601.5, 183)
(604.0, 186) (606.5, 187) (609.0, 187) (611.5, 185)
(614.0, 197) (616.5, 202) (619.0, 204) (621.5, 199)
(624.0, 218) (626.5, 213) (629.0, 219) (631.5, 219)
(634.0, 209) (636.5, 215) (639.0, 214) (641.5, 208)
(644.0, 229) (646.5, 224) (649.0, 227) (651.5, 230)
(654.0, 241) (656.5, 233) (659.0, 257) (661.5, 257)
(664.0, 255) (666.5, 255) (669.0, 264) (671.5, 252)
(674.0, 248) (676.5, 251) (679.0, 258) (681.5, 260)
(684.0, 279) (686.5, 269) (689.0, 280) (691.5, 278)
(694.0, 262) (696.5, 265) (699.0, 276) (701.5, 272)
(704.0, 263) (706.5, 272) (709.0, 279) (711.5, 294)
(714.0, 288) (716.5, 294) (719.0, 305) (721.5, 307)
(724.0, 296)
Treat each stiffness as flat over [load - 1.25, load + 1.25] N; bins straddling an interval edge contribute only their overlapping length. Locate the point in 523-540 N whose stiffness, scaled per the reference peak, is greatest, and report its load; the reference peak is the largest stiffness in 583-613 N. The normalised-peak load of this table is 531.5 N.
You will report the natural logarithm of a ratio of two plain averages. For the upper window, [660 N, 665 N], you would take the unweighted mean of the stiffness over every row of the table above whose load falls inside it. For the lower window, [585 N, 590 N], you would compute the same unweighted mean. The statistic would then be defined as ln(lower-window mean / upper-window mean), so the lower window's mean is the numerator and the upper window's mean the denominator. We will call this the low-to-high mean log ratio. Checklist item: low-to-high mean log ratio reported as -0.3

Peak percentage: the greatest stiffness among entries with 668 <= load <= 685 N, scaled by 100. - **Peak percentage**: 27900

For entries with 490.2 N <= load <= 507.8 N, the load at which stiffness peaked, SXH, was 506.5 N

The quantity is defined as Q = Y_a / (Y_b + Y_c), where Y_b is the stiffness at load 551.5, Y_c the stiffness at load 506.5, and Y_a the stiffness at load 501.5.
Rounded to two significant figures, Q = 0.48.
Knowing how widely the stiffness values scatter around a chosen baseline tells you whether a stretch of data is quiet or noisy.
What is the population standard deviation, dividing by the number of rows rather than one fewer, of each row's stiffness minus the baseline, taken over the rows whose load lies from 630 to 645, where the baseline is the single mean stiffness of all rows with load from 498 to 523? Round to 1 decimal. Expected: 7.0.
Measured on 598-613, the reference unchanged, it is 4.9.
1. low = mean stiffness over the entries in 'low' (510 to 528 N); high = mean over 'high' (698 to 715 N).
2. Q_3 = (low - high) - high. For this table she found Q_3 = -356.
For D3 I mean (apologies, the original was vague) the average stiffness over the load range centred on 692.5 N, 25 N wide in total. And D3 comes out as 270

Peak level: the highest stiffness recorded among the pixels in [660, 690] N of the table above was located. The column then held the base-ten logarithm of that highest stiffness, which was 2.45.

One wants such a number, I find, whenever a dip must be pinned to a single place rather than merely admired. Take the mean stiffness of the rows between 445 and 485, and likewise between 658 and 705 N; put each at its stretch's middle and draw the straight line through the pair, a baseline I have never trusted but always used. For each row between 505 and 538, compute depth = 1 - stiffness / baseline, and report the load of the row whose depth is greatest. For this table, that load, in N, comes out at 526.5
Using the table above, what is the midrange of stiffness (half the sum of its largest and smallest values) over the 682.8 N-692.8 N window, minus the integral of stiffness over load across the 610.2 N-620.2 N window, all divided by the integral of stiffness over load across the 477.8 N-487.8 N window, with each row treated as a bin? -0.93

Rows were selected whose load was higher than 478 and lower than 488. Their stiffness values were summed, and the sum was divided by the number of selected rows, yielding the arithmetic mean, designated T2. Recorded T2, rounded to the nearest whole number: 183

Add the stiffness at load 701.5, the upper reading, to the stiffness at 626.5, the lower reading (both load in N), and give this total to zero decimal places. 485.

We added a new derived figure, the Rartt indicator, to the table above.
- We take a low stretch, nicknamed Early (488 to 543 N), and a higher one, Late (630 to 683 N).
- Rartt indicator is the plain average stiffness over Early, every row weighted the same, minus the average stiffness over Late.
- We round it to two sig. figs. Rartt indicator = -41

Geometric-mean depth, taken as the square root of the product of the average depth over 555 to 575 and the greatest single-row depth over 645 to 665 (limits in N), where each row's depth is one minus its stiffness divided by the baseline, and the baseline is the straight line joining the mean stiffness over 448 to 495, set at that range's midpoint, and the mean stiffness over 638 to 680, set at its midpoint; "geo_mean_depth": 0.086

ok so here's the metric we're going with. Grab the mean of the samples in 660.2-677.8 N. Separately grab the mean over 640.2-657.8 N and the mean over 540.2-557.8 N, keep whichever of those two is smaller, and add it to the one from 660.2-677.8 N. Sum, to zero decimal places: 452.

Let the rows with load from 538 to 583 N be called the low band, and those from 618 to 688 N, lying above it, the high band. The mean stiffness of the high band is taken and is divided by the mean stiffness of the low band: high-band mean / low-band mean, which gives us 1.23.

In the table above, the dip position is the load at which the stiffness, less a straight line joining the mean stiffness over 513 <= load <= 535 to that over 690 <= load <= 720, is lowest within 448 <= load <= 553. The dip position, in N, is 551.5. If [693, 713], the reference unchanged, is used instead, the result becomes 704.0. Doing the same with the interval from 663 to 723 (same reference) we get 674.0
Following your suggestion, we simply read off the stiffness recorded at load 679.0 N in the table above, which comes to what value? 258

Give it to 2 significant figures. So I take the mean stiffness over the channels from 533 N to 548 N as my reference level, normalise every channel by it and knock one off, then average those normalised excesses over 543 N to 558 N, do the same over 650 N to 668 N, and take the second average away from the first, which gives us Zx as -0.25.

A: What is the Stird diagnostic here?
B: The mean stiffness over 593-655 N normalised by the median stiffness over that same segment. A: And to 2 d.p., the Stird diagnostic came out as 0.99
